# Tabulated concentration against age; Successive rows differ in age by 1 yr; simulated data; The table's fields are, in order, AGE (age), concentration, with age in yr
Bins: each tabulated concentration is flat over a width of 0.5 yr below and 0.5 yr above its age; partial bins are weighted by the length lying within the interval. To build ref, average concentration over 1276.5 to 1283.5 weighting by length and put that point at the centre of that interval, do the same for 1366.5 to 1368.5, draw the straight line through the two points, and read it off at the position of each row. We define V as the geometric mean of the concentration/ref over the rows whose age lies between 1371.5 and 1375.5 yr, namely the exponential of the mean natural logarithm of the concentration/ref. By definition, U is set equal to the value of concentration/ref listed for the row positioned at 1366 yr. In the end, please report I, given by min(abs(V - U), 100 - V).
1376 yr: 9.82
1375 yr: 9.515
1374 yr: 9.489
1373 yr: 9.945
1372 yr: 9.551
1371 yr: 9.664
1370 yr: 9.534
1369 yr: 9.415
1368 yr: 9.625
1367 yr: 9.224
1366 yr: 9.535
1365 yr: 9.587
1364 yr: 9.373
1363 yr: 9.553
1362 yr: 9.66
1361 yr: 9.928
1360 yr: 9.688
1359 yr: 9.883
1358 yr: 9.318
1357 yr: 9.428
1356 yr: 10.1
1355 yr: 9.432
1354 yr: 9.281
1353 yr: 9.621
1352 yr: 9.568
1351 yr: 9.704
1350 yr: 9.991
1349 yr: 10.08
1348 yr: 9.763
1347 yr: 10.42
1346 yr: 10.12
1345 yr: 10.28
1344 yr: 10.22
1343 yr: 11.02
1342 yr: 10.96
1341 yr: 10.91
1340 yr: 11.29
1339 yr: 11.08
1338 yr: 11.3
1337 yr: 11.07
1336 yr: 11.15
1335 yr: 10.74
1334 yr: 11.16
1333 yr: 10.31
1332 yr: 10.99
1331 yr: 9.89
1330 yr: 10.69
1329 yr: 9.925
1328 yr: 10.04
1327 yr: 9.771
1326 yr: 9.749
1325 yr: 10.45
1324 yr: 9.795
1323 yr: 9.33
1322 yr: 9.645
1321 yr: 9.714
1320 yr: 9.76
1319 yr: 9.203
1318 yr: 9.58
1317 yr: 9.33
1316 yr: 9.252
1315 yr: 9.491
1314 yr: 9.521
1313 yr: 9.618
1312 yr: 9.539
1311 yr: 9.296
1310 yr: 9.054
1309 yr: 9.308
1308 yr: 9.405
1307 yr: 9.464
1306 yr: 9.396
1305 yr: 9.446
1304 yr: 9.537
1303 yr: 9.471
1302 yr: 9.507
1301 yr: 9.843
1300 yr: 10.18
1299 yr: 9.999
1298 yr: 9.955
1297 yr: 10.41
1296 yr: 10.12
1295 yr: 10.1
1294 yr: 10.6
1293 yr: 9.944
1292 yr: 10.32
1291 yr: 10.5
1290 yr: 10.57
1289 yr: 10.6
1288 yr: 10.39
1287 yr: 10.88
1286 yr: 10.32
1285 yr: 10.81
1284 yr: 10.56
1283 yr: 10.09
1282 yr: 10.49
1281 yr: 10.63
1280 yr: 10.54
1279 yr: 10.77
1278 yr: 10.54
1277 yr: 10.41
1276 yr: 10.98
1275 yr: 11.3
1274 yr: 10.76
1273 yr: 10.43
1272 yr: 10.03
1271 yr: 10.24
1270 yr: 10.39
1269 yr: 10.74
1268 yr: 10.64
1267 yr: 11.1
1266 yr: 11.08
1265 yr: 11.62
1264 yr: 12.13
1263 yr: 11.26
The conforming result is 0.02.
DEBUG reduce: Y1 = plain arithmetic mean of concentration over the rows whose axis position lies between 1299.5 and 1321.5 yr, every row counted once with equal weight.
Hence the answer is 9.5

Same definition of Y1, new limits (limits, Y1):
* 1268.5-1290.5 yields 10.6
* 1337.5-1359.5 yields 10.2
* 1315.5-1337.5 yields 10.1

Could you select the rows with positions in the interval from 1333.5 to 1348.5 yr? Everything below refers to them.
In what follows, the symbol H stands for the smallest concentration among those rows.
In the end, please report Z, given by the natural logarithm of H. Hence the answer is 2.28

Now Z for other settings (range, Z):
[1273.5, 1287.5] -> 2.31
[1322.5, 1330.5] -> 2.23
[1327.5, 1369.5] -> 2.22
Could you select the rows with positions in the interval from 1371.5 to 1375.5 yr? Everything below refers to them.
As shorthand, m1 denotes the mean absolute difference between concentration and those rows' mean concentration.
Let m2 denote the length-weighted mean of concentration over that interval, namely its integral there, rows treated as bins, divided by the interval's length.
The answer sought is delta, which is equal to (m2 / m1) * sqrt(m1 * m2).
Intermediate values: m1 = 0.160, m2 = 9.6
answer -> 75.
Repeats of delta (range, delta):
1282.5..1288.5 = 69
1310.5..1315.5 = 104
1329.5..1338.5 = 59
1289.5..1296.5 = 71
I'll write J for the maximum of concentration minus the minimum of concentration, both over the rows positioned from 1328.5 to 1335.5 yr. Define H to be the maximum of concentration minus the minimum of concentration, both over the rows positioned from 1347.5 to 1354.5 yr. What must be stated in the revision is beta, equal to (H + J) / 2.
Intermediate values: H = 0.80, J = 1.3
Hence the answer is 1.03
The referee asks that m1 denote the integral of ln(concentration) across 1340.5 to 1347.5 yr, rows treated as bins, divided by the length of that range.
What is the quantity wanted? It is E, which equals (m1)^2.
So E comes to 5.55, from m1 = 2.36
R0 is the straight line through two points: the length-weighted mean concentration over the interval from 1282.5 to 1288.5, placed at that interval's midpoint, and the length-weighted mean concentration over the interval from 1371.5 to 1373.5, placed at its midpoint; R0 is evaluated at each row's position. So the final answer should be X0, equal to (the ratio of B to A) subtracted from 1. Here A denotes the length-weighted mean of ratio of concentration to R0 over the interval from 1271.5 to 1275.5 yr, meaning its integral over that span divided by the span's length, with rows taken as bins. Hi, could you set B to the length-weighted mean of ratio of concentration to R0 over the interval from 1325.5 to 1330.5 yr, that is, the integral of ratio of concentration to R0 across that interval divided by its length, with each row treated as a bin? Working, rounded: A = 1.00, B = 0.99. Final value 0.01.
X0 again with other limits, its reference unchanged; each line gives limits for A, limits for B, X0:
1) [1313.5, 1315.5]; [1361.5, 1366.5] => -0.05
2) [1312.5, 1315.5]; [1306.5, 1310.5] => 0.03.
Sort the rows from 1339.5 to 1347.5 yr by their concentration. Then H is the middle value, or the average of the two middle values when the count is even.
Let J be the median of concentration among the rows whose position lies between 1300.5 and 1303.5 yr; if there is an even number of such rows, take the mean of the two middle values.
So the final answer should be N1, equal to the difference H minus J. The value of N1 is 1.16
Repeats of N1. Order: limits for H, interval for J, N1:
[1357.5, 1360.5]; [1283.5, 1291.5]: -0.88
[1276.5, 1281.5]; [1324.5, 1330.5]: 0.56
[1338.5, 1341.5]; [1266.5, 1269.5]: 0.34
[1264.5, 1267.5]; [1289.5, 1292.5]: 0.60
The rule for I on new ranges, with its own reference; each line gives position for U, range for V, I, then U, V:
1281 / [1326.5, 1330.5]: 0.01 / 1.01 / 1.02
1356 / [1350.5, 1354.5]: 0.06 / 1.06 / 0.99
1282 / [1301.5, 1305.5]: 0.07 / 1.00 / 0.93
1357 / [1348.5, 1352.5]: 0.03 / 0.99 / 1.02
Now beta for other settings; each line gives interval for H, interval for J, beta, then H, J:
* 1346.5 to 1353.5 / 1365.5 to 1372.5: 0.65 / 0.85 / 0.4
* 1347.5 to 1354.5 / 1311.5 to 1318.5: 0.58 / 0.80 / 0.4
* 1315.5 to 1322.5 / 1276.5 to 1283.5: 0.62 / 0.56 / 0.7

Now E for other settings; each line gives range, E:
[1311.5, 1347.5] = 5.39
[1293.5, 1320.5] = 5.13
